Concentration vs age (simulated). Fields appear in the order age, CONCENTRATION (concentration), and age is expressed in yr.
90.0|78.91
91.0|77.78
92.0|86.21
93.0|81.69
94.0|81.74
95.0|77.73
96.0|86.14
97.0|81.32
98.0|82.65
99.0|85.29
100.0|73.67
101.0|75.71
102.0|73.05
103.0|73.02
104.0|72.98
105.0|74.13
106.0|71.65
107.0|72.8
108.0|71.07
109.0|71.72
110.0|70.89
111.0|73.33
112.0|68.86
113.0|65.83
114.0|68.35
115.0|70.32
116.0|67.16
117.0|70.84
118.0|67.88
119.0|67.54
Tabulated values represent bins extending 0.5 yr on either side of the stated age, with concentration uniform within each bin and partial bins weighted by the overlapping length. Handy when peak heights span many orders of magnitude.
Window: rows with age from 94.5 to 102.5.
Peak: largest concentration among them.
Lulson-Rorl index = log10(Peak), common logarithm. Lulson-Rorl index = 1.94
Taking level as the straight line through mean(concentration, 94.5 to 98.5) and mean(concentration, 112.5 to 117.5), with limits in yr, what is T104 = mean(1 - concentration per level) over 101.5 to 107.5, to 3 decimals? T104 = 0.042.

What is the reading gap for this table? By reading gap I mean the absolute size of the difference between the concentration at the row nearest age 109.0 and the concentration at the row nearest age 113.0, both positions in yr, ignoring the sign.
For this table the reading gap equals 5.9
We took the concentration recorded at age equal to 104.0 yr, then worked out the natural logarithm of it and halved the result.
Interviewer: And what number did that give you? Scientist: 2.15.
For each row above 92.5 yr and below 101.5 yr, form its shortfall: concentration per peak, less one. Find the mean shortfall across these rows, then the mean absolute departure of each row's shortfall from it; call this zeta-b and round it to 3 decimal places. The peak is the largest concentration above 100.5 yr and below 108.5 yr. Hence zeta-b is 0.044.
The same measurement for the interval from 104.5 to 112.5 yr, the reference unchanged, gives 0.016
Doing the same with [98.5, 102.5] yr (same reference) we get 0.055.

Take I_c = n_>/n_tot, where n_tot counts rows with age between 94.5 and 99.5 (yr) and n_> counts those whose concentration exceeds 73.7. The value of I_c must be 1.0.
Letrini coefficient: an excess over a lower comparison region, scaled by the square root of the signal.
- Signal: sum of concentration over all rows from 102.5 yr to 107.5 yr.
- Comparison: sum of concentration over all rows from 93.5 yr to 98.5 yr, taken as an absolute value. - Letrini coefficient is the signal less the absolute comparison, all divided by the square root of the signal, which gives -2.4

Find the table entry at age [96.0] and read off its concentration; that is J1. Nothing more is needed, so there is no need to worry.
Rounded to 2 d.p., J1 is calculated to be 86.14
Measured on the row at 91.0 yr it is 77.78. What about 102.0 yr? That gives 73.05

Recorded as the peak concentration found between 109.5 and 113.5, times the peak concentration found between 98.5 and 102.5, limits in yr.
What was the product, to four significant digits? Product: 6254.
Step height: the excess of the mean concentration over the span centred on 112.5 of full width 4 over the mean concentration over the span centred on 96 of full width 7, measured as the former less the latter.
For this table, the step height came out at -13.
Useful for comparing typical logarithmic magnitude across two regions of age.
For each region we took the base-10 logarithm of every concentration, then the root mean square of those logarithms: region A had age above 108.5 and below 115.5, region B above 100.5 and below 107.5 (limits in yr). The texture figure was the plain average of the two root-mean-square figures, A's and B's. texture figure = 1.85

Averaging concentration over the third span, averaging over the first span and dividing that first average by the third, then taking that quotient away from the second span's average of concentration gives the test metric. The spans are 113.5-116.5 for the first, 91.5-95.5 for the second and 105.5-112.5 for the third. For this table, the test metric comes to 80.9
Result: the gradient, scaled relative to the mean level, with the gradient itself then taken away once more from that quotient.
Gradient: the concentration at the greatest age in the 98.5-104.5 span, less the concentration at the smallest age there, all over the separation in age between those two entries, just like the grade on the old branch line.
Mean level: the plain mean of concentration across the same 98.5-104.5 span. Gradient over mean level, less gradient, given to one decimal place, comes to 2.4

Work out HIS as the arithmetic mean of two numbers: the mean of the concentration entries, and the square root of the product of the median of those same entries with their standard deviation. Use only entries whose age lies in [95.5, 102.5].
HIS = 50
